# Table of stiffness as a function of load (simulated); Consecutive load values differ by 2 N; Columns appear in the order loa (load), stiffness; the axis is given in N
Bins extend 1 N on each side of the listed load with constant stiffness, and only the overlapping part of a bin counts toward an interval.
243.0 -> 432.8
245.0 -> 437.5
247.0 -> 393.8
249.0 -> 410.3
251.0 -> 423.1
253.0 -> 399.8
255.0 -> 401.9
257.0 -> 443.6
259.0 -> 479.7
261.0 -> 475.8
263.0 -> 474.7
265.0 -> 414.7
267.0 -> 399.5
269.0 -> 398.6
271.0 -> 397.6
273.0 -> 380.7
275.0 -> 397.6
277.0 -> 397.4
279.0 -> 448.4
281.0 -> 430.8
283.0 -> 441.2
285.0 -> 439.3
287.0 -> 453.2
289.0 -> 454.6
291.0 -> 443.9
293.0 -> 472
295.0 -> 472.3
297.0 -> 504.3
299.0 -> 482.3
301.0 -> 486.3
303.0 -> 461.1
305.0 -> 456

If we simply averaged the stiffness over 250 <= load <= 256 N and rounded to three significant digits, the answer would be 408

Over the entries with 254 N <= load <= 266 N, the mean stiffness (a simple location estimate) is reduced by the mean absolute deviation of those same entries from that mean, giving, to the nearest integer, 420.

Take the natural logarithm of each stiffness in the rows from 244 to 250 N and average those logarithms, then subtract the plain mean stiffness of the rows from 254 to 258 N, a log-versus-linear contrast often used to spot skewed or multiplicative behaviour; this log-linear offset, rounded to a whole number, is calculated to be -417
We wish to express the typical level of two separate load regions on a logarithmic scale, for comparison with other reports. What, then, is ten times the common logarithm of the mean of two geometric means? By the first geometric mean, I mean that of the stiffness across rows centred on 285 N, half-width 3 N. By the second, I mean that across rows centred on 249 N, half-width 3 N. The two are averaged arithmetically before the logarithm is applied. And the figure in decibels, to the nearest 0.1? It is 26.3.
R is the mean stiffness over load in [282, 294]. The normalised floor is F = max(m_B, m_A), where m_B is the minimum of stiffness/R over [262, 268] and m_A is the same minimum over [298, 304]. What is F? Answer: 1.02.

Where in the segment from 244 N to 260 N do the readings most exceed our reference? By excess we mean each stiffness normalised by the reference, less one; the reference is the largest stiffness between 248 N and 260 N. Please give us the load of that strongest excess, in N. 259.0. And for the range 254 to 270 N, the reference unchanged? 259.0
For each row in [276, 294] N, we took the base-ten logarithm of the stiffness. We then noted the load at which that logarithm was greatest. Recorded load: 293.0 N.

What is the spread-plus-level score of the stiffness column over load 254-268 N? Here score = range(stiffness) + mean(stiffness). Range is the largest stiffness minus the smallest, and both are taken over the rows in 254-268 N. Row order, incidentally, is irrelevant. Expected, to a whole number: 522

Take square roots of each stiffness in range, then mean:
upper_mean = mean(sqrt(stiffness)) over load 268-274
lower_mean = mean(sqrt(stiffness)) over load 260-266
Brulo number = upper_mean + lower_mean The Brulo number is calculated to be 41.1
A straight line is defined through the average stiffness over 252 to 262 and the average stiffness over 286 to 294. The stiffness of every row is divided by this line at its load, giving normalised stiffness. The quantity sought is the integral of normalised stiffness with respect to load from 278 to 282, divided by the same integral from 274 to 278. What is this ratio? 1.10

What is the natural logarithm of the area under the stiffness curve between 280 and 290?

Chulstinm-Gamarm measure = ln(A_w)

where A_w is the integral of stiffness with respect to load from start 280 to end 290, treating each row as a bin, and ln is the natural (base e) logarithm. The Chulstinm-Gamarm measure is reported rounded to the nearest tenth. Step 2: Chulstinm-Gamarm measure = 8.4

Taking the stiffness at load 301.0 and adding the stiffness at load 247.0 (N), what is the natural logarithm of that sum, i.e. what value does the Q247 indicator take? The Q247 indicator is 6.780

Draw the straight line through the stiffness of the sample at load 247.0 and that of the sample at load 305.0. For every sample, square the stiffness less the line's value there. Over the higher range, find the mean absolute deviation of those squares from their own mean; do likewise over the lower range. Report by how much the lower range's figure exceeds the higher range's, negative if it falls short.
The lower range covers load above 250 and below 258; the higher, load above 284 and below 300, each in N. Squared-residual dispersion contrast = -145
